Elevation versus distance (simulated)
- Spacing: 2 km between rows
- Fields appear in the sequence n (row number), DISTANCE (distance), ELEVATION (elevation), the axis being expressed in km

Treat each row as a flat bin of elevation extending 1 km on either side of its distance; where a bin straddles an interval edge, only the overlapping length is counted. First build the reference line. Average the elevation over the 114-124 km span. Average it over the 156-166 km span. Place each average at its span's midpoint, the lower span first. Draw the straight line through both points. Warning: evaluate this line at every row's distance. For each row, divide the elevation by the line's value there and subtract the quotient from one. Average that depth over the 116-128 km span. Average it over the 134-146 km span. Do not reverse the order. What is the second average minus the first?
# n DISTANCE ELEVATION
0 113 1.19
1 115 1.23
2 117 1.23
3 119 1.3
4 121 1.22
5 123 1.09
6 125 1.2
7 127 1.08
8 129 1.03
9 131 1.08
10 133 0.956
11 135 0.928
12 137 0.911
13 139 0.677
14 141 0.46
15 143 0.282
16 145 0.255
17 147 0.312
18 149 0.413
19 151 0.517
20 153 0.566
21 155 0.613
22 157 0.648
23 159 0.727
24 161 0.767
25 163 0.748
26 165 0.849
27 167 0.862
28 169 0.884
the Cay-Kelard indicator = 0.42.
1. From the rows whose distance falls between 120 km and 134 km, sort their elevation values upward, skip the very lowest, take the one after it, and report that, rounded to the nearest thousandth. 1.030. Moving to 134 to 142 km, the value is 0.677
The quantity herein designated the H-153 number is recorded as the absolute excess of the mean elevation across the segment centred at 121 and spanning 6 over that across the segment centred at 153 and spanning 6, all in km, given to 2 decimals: 0.64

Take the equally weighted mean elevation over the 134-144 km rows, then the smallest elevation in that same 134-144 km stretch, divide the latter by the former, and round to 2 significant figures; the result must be 0.43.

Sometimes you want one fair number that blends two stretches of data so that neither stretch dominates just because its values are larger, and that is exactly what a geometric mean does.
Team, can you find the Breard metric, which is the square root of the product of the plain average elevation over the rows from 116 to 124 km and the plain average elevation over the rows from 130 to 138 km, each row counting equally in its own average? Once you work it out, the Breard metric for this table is 1.1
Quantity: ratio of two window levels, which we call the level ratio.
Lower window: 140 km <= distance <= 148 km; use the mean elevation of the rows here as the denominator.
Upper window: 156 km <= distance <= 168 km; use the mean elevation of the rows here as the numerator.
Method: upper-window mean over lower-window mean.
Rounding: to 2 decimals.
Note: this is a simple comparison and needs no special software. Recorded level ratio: 2.34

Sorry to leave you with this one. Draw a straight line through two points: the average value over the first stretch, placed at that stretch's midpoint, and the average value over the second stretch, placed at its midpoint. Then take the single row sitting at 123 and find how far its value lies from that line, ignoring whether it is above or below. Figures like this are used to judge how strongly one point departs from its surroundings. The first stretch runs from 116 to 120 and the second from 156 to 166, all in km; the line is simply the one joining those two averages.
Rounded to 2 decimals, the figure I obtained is 0.11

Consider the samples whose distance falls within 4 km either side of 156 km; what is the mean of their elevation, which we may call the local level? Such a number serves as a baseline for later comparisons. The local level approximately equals 0.64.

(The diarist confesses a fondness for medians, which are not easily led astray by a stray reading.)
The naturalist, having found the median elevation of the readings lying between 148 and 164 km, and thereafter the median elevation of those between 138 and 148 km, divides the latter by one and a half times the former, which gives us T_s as 0.33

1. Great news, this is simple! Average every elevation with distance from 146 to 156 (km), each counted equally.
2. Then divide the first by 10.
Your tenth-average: 0.048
